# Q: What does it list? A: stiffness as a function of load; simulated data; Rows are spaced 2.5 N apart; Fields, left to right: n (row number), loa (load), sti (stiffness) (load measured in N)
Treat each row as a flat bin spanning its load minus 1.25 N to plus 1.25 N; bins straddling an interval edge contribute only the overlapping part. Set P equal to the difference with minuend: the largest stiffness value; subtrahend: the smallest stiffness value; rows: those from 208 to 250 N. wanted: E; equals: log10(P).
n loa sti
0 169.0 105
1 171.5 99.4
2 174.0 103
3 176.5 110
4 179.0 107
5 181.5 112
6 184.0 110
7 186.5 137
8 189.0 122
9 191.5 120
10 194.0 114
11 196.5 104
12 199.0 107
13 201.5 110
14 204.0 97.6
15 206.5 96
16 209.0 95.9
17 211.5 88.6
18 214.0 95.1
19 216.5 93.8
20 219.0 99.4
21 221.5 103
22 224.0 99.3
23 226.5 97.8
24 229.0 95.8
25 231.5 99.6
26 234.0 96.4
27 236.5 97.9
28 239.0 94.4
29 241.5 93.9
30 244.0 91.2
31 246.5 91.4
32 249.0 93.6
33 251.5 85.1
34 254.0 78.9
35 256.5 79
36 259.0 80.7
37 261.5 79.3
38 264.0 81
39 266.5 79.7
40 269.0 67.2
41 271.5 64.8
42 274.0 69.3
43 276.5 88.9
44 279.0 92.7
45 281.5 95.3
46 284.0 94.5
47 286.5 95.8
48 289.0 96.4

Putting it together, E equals 1.16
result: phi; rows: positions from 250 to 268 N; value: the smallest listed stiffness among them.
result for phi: 78.9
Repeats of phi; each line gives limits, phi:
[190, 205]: 97.6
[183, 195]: 110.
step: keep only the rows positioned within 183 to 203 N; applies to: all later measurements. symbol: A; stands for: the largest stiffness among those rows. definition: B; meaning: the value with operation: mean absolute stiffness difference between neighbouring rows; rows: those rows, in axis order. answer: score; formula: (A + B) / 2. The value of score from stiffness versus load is 73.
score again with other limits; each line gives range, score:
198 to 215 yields 58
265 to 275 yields 43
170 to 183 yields 58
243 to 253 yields 49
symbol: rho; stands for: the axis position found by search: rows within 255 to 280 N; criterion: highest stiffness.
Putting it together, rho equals 279.0 N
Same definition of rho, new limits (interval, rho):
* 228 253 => 231.5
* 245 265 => 249.0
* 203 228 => 221.5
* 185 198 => 186.5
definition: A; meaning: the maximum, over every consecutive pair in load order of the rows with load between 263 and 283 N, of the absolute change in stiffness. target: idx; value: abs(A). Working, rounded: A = 19.6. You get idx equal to 20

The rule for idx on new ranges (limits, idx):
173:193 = 27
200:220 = 12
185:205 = 15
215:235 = 6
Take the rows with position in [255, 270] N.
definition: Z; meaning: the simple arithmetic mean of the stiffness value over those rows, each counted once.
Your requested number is 78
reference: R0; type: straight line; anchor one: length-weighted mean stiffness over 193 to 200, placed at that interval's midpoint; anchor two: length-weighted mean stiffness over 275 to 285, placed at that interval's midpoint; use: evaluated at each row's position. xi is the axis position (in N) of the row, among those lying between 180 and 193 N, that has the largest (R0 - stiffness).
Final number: 184.0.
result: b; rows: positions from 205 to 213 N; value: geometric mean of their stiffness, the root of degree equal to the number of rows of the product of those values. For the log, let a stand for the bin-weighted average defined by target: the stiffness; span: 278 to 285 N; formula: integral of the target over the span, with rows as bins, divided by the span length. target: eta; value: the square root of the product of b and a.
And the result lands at 94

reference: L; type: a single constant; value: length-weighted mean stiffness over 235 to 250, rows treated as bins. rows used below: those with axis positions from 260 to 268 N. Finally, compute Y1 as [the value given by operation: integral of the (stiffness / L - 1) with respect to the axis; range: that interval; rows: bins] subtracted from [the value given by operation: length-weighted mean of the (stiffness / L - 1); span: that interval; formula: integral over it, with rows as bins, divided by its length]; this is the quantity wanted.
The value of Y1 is 1.1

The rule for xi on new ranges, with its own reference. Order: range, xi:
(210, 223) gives 211.5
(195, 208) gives 206.5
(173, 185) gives 174.0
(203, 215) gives 211.5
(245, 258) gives 254.0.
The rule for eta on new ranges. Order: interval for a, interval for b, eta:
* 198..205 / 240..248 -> 98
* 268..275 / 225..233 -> 81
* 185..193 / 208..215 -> 108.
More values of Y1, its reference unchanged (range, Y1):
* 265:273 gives 1.7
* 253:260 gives 0.9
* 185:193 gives -2.4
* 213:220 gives -0.1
